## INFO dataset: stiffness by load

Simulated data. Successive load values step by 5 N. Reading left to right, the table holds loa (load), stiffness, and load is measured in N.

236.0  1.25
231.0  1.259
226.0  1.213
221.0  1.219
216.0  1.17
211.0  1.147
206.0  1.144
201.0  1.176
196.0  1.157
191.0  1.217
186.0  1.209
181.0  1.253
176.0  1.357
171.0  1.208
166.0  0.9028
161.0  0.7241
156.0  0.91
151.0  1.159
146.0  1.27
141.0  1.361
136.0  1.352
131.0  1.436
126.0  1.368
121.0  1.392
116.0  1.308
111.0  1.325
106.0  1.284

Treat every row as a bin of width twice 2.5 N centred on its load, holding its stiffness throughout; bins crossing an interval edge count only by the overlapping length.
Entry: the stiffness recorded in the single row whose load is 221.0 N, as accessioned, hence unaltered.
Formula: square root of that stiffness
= 1.10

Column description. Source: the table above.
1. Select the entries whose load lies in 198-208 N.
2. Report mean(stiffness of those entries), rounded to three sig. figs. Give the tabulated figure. 1.16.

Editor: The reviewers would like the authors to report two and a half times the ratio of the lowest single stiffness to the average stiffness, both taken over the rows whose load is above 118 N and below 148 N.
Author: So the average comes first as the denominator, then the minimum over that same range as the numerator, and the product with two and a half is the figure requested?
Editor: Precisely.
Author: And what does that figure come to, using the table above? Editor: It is 2.33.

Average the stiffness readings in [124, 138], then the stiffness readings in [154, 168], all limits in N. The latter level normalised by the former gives 0.61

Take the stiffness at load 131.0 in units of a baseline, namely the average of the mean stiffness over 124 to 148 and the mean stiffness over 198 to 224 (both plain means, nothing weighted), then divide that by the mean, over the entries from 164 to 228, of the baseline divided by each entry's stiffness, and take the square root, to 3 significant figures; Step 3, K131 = 1.03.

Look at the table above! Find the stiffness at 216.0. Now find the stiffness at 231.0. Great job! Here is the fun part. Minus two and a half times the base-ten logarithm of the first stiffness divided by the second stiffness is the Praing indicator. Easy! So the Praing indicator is 0.08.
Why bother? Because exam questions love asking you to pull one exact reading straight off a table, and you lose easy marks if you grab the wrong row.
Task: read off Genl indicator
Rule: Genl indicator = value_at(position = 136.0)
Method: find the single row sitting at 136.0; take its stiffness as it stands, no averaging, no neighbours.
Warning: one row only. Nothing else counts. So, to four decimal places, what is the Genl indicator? 1.3520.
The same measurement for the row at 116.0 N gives 1.3080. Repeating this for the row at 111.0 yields 1.3250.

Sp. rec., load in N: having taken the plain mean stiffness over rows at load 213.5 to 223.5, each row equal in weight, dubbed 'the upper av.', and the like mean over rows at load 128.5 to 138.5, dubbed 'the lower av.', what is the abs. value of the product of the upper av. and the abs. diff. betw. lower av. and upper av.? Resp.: 0.24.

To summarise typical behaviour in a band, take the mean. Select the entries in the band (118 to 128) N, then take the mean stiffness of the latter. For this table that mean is 1.38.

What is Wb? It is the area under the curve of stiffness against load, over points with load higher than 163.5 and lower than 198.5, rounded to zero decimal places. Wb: 42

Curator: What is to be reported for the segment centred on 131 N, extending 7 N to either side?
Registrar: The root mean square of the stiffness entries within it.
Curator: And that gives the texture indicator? 1.39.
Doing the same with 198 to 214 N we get 1.16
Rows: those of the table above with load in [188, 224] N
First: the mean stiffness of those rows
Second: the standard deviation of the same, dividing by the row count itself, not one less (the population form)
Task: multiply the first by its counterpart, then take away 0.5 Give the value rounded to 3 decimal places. -0.466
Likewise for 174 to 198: -0.417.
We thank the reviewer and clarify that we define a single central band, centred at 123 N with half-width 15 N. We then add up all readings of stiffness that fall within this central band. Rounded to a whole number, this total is 8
